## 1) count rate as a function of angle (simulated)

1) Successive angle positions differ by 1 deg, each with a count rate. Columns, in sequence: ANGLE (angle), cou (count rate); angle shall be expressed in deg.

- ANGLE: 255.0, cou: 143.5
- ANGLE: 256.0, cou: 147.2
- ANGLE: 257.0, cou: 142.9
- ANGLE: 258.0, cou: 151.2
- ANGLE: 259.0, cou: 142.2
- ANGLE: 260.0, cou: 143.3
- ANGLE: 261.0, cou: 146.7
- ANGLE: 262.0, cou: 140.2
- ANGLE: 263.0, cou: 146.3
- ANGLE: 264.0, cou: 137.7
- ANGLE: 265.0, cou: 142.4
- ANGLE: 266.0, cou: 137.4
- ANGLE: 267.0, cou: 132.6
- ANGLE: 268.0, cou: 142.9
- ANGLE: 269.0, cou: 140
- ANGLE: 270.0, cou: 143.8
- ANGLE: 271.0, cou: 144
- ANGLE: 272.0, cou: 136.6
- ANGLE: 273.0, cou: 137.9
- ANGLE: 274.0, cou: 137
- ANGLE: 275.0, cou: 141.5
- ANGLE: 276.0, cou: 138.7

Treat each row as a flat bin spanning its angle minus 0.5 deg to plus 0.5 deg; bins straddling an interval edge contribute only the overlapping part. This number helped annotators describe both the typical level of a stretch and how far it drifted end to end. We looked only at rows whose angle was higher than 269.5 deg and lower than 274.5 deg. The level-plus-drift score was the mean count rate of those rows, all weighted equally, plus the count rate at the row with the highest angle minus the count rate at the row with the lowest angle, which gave 133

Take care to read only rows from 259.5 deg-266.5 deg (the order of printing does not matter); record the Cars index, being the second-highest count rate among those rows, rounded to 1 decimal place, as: 146.3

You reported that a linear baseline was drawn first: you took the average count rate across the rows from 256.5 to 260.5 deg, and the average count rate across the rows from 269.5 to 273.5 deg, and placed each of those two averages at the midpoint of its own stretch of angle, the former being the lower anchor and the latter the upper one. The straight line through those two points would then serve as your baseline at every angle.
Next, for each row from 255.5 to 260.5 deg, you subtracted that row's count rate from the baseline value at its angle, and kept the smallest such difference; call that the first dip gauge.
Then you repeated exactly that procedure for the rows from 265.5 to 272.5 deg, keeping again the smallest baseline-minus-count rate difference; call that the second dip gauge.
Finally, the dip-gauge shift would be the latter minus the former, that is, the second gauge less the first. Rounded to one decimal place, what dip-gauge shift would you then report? 2.9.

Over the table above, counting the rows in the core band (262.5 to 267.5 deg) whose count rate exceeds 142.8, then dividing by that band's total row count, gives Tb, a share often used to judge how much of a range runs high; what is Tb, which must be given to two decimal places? 0.20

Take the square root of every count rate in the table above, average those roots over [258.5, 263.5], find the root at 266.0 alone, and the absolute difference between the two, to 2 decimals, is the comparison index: 0.27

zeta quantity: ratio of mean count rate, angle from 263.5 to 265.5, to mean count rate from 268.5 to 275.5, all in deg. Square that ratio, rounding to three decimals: 0.999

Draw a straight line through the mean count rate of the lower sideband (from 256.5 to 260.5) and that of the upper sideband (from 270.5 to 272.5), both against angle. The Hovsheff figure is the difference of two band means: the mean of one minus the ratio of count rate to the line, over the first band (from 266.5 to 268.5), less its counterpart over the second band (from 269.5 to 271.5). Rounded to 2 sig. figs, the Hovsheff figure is 0.051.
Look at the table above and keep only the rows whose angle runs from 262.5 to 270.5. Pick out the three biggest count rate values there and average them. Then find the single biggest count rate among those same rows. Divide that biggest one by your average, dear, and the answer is 1.014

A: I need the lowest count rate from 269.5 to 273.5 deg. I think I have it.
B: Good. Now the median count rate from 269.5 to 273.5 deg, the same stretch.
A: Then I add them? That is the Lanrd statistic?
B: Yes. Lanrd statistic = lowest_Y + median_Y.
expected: 277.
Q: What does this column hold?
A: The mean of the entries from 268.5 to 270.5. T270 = 142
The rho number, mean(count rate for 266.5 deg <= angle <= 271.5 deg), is 141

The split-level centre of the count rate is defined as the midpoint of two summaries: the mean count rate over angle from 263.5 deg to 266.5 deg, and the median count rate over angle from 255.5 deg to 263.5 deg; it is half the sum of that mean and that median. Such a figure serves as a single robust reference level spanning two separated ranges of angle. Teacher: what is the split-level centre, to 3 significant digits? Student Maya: 142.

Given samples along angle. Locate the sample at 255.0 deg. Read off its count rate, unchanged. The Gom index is 143.5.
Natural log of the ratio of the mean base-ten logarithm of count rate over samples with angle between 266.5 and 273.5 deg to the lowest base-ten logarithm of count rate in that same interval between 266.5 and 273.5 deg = 0.0105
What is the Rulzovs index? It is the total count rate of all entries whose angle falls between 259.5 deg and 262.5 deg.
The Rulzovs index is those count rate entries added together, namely 430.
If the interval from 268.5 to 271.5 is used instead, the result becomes 428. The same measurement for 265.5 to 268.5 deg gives 413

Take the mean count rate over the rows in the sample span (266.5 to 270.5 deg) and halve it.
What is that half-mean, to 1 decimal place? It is 69.9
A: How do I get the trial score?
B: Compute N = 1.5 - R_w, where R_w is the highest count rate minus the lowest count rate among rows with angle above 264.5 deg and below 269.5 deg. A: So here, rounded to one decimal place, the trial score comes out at -8.8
